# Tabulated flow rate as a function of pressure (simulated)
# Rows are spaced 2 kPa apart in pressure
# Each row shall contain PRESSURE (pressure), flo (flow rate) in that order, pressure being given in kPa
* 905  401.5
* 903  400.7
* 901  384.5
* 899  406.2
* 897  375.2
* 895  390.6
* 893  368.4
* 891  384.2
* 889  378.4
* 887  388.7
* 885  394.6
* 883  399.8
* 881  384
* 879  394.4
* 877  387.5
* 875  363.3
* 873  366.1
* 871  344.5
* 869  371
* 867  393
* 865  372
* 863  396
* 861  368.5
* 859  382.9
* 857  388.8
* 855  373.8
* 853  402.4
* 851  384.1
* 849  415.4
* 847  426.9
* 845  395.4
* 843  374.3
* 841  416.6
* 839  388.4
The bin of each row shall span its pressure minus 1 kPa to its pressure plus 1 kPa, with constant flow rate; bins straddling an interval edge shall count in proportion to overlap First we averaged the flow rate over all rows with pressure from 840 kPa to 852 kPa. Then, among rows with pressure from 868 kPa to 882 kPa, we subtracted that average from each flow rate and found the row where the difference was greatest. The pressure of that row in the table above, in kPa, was 879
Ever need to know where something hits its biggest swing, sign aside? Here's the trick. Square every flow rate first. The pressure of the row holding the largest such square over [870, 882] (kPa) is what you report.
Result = 879 kPa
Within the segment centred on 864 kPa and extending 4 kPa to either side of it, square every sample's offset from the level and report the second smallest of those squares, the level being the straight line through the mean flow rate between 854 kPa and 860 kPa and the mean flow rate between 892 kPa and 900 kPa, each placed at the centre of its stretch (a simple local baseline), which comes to 110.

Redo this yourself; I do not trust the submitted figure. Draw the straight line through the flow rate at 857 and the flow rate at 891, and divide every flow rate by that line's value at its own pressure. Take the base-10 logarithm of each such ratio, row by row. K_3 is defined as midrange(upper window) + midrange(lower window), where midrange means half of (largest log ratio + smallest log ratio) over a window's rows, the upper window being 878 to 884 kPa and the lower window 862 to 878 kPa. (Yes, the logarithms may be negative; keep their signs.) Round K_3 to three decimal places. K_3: -0.014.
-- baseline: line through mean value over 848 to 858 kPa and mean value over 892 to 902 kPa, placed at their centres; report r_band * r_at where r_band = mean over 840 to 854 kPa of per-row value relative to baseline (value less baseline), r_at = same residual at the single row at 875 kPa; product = -210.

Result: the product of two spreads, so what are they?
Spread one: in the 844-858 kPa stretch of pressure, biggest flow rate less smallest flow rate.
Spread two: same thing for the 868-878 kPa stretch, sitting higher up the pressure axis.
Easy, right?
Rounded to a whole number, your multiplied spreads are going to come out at 2283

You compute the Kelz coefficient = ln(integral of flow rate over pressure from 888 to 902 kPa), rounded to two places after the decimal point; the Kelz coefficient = 8.59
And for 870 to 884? 8.57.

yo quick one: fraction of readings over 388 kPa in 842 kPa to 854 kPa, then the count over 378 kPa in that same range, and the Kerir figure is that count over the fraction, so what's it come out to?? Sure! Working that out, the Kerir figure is 7.5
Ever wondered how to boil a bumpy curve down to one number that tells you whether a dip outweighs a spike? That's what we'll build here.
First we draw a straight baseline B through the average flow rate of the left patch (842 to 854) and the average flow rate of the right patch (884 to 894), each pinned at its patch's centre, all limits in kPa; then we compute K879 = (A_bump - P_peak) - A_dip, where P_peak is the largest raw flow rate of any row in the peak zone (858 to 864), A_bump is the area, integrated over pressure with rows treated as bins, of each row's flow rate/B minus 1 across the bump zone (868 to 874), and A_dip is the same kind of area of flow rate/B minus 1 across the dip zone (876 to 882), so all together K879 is -396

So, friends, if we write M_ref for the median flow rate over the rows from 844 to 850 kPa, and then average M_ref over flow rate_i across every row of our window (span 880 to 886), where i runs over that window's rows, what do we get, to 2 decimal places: 1.06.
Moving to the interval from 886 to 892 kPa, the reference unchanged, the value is 1.08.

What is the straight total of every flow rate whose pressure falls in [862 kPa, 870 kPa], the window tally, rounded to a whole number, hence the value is 1532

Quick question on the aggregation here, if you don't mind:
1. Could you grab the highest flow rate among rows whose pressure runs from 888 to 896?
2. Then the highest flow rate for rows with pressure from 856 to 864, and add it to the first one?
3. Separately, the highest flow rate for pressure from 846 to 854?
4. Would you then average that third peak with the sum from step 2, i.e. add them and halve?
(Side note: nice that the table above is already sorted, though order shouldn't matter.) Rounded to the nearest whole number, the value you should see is 607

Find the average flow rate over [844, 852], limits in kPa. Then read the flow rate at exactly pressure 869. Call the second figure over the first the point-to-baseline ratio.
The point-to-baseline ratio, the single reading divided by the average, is 0.92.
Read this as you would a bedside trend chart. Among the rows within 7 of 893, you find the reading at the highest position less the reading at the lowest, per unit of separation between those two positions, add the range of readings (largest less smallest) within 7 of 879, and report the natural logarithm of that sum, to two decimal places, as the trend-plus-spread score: 3.64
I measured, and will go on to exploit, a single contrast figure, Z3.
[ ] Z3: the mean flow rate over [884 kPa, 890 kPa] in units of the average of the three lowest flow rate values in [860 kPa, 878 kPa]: 1.082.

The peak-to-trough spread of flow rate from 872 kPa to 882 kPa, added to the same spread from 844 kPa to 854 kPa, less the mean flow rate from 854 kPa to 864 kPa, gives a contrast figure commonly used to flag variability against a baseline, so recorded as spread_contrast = -308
